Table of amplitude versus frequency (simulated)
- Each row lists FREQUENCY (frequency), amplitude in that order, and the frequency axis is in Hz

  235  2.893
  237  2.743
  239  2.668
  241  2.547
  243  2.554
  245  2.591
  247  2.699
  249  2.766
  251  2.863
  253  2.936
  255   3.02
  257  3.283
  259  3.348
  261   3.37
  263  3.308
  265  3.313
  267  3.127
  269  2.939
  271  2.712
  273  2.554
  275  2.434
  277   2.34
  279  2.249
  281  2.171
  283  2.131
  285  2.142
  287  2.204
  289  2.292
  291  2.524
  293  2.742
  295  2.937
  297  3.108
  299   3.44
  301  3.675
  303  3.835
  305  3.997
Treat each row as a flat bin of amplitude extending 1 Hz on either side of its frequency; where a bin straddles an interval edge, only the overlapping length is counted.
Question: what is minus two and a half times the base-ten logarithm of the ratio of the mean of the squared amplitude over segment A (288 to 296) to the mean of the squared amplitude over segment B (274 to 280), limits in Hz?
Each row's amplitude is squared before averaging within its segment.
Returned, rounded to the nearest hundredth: -0.26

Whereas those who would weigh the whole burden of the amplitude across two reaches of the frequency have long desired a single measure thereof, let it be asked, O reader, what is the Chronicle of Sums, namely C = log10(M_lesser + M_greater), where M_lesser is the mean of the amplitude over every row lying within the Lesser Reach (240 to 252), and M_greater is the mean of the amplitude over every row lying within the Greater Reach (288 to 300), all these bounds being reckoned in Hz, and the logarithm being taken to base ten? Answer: 0.741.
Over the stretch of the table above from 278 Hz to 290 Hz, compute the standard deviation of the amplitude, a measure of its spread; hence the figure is 0.06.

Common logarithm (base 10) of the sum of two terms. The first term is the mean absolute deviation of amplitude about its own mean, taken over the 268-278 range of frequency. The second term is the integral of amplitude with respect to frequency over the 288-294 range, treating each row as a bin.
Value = 1.18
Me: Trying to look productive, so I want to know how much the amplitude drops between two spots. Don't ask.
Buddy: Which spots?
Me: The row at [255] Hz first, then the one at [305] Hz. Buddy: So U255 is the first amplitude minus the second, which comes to -1.0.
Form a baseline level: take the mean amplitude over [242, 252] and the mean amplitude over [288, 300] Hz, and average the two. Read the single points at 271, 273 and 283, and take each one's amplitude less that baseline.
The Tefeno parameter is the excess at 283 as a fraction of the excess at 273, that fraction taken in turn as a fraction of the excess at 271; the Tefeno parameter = -54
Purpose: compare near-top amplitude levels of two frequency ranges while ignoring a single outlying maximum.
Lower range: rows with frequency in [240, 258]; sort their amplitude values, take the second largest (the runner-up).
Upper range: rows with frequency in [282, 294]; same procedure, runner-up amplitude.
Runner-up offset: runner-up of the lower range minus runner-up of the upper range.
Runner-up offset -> 0.5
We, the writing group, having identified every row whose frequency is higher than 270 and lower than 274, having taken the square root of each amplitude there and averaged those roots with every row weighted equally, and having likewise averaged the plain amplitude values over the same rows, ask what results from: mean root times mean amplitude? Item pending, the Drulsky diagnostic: 4.3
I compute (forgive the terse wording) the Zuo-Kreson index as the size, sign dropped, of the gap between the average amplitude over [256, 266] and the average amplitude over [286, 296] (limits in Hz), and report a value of 0.78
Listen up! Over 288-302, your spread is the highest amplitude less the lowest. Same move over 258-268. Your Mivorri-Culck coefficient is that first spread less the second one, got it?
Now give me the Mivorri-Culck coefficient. 1.1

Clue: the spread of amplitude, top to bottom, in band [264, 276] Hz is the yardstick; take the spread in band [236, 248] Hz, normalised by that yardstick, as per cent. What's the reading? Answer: 22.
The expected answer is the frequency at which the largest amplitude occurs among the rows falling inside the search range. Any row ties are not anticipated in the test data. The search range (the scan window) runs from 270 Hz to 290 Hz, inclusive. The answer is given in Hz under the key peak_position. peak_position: 271 Hz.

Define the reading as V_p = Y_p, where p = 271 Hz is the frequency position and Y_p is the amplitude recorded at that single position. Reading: 2.712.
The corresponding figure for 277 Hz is 2.34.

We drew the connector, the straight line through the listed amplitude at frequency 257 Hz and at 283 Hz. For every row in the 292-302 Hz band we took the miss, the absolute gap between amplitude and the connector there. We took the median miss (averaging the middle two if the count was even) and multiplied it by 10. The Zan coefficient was 16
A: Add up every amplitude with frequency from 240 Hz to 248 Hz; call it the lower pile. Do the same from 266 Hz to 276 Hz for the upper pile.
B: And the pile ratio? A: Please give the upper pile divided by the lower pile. 1.3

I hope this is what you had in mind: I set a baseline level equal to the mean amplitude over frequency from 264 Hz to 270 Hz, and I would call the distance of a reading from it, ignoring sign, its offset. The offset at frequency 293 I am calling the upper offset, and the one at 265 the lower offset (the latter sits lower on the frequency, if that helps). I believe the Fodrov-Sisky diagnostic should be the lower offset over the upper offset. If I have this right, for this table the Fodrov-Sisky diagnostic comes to 0.49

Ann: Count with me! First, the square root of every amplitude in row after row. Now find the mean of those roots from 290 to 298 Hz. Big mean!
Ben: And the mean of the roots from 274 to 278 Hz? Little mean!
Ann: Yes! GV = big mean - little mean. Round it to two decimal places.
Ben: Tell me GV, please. 0.14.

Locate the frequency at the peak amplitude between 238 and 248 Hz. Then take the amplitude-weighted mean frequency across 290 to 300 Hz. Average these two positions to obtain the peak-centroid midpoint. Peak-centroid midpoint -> 271.1 Hz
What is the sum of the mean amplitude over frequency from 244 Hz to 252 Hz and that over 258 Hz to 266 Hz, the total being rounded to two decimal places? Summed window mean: 6.06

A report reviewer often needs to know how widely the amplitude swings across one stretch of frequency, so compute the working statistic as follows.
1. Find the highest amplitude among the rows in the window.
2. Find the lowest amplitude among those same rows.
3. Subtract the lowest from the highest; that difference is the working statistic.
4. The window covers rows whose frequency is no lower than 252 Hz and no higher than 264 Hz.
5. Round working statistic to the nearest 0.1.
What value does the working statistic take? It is 0.4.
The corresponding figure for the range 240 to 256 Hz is 0.5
